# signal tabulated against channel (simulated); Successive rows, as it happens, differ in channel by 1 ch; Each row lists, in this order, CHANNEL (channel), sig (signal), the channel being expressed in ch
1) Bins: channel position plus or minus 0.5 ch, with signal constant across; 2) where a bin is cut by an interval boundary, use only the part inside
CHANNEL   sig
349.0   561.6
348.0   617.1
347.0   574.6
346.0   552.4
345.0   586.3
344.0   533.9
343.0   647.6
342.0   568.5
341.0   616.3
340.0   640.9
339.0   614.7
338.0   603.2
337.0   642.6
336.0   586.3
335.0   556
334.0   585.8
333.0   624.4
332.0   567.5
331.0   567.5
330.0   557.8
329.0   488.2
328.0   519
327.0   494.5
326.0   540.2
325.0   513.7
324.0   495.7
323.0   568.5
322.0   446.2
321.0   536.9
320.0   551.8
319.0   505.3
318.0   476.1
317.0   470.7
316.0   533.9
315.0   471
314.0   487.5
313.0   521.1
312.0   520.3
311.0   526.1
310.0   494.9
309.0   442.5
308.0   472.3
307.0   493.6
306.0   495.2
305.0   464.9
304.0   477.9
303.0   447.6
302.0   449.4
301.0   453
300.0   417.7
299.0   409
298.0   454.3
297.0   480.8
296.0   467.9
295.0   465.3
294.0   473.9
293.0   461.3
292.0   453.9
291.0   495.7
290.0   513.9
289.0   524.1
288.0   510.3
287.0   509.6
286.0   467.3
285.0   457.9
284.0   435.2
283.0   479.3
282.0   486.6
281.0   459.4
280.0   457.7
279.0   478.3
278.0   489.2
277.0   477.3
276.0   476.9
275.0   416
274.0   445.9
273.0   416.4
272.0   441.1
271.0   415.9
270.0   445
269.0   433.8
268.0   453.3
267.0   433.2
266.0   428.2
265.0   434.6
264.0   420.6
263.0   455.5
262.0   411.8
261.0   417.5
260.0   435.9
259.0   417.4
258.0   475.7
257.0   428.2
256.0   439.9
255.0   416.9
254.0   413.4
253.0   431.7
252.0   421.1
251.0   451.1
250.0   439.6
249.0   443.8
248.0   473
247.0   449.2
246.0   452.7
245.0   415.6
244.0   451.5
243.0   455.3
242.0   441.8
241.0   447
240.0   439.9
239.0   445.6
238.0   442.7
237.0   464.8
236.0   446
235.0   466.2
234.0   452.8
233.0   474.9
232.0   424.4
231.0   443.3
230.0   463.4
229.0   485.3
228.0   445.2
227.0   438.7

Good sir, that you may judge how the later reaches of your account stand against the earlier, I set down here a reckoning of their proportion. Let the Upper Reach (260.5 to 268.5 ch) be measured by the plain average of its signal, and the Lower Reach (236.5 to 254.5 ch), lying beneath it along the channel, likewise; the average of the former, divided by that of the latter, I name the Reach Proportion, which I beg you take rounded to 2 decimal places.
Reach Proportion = 0.97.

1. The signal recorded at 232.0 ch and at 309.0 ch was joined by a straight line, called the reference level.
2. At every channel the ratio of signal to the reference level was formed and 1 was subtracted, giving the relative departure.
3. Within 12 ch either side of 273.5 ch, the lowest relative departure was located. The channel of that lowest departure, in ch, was 262.0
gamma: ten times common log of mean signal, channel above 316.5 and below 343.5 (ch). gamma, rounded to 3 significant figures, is 27.4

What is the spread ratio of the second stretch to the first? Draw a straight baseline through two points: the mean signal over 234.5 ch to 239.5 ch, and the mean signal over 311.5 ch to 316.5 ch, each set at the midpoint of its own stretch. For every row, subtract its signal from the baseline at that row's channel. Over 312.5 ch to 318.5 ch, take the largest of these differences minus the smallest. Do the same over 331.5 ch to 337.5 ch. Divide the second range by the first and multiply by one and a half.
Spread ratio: 2.0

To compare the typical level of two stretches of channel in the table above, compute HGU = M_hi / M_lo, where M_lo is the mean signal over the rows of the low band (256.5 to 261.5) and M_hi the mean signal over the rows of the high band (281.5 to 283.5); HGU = 1.11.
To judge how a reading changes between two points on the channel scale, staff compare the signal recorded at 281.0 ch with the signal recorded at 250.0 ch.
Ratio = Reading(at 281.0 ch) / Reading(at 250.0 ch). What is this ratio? 1.05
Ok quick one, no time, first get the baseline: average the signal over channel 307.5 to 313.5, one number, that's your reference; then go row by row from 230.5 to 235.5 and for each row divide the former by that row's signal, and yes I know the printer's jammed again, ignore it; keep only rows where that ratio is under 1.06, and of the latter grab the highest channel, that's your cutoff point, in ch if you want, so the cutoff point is 233.0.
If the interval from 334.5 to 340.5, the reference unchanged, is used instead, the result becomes 340.0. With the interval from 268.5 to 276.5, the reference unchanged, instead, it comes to 276.0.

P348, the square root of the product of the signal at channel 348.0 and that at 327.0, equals 552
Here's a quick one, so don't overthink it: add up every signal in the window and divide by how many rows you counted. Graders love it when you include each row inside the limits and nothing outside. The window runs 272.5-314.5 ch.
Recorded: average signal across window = 472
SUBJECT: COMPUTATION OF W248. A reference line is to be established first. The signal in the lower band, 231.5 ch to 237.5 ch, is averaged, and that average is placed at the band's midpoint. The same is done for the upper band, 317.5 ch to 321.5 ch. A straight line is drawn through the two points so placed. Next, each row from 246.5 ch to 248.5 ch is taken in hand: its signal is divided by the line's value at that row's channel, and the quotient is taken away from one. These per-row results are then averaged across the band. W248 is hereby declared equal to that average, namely 0.007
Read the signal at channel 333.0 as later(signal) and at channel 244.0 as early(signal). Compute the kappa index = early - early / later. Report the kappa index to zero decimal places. 451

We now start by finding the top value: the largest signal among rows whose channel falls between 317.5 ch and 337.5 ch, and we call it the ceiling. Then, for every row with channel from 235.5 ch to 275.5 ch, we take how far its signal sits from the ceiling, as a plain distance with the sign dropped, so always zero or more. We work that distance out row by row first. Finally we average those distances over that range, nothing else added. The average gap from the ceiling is 205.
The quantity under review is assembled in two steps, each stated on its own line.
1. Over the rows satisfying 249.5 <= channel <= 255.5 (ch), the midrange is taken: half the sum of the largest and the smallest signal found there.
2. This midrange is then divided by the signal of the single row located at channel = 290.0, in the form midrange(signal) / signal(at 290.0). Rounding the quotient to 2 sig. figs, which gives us 0.84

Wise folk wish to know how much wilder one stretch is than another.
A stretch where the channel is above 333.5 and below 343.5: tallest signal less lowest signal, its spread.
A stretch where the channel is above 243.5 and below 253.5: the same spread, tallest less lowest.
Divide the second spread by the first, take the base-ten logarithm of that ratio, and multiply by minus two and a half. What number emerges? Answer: 0.51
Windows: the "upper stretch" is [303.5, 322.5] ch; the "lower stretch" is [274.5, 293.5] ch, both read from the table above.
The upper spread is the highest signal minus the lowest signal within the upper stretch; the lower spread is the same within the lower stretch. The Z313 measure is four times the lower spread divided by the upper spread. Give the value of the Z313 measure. 4.0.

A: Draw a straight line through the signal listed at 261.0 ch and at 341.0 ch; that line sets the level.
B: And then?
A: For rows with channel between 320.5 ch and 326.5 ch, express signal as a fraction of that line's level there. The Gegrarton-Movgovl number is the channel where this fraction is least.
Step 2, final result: 322.0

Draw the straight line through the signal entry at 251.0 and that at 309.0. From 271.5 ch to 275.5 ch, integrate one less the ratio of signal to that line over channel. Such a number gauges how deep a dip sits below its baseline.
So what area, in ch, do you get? 0.2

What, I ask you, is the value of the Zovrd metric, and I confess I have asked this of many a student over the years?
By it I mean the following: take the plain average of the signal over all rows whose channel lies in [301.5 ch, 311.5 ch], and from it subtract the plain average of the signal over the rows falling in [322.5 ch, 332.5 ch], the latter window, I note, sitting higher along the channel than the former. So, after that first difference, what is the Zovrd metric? -55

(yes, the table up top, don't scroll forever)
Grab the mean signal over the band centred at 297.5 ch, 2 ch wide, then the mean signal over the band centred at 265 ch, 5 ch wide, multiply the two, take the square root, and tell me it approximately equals 451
